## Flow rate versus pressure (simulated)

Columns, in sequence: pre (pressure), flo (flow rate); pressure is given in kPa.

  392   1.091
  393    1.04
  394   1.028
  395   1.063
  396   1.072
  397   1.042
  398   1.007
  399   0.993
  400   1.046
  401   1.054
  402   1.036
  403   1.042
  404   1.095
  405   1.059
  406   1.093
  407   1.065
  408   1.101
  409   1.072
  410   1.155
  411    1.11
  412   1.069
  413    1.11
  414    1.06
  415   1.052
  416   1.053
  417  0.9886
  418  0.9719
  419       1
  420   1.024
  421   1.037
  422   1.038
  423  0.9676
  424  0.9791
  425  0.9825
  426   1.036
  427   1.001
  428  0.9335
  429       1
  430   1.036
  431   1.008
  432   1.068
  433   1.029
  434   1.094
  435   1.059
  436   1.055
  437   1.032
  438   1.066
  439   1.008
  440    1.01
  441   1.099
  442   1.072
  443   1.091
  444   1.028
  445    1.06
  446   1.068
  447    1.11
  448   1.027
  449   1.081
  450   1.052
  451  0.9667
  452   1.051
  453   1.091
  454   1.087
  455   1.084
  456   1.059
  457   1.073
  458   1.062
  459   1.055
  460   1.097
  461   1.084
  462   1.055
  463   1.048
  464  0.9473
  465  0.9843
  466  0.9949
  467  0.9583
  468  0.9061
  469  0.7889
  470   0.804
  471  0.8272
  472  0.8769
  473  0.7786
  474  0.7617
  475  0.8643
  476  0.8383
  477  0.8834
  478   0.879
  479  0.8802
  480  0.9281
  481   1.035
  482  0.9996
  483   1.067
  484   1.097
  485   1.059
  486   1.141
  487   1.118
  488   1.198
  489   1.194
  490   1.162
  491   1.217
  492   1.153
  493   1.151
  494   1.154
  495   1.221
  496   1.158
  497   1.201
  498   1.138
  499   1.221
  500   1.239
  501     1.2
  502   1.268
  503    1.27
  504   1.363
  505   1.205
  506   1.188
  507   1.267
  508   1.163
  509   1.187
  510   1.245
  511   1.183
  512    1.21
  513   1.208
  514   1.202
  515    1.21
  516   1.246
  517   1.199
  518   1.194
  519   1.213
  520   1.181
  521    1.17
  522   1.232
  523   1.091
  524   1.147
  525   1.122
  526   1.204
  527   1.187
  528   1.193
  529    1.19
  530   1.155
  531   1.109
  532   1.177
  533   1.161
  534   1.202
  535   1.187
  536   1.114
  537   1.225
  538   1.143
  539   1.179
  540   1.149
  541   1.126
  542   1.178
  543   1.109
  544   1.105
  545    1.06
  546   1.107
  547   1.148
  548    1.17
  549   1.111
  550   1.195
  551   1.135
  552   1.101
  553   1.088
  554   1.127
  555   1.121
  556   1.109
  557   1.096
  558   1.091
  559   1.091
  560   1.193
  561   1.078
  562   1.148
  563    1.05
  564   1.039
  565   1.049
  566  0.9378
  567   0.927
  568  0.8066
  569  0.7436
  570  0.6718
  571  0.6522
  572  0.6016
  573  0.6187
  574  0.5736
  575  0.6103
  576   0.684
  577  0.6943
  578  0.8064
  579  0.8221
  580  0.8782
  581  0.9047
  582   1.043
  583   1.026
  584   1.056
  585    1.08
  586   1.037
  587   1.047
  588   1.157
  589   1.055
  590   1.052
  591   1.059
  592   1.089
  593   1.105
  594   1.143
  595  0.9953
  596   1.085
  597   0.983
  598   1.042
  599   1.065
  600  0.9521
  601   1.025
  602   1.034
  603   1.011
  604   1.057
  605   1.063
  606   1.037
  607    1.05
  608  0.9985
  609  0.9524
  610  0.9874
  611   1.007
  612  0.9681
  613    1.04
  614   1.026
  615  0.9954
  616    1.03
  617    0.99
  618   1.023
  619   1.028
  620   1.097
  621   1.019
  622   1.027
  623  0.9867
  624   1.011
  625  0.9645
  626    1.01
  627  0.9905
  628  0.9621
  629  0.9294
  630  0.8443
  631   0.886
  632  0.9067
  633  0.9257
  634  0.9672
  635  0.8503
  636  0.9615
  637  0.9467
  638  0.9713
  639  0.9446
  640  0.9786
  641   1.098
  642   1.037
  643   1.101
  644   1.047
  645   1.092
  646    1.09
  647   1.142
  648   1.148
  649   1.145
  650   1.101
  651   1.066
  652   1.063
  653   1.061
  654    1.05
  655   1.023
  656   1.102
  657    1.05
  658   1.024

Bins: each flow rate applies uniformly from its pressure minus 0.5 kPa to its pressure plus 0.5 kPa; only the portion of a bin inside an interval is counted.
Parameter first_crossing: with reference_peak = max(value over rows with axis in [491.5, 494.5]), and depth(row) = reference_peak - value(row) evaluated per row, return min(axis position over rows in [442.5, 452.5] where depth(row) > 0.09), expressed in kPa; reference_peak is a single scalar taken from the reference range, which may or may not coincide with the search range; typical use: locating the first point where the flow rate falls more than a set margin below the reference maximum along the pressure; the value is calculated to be 444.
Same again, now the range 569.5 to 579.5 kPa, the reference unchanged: 570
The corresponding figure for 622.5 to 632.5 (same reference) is 623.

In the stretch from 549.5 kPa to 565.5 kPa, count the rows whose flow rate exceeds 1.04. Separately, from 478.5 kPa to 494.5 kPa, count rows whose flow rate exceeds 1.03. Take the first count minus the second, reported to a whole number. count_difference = 2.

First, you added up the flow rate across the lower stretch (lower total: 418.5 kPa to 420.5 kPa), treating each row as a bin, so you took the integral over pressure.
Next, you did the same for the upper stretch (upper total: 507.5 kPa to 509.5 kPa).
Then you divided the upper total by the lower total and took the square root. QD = 1.08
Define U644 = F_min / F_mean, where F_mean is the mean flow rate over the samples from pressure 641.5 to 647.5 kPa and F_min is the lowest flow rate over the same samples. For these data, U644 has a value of 0.956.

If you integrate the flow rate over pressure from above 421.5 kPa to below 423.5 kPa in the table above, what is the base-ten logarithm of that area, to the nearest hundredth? 0.30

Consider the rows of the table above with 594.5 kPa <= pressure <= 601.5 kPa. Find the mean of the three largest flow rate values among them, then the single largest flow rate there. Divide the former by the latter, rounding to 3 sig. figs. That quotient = 0.981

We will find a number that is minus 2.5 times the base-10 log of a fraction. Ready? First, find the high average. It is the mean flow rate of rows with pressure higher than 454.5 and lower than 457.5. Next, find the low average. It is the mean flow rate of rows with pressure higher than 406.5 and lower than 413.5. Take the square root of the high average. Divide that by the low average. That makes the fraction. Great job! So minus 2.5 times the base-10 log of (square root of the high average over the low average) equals 0.06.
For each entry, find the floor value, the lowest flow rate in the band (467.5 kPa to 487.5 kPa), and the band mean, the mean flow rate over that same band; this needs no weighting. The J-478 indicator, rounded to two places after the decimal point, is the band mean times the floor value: 0.71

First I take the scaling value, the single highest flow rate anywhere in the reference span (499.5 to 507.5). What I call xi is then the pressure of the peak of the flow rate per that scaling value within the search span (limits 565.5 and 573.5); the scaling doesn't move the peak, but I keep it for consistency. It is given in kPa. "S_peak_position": 566 kPa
